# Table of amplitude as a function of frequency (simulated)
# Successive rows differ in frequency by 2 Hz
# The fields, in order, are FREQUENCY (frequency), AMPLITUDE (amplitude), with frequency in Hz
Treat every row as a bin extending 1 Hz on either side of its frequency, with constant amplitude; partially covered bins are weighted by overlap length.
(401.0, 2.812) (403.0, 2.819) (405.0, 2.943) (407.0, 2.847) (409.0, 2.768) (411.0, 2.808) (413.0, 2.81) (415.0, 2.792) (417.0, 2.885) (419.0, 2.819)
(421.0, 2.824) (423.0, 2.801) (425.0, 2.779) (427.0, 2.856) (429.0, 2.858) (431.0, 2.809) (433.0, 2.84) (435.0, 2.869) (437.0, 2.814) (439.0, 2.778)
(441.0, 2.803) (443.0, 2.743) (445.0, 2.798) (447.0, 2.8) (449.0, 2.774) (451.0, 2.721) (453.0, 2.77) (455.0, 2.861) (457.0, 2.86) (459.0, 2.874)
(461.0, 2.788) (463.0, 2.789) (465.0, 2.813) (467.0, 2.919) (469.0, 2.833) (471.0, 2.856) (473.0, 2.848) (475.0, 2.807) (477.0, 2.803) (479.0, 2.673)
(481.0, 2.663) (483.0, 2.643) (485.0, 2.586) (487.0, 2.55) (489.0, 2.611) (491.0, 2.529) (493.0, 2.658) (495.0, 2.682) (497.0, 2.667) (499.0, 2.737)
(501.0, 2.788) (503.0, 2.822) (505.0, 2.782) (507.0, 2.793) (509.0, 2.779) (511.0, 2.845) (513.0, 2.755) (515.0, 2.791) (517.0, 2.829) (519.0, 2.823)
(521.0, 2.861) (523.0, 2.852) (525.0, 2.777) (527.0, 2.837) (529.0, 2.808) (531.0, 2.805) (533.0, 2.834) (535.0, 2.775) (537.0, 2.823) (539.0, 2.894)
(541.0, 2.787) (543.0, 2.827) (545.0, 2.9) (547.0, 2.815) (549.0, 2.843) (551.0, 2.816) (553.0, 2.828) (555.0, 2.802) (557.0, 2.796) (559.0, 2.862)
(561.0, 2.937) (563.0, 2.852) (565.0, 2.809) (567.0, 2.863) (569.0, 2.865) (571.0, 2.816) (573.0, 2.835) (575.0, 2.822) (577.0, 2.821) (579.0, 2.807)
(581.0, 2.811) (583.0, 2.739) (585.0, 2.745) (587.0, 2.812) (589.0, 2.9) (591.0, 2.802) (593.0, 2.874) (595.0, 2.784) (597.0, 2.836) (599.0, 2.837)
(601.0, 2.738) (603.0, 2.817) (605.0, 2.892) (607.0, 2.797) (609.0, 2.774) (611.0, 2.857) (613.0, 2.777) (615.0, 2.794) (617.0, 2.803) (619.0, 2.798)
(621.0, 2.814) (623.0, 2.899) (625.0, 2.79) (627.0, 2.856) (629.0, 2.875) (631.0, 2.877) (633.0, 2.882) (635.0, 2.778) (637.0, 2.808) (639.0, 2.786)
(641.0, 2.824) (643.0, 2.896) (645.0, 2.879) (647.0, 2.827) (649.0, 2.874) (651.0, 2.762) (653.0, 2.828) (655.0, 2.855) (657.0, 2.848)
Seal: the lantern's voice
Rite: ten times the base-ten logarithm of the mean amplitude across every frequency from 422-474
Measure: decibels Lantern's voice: 4.50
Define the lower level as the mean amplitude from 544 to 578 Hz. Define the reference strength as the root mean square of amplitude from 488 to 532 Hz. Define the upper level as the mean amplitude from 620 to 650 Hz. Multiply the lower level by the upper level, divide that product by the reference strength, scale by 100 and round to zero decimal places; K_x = 292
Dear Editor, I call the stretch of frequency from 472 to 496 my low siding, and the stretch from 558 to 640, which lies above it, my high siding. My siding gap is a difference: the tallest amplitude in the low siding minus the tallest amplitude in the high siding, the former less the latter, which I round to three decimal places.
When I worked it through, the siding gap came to -0.089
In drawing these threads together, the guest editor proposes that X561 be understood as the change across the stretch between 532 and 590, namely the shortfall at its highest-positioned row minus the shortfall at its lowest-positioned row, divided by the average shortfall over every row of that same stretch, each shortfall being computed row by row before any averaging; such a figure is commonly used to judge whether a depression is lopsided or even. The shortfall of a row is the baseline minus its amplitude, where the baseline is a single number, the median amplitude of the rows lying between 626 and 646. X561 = -1.8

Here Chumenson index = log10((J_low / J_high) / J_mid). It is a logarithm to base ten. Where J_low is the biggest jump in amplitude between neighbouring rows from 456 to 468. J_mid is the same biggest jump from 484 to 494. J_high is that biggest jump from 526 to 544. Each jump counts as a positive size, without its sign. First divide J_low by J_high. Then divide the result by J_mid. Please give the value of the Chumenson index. 0.89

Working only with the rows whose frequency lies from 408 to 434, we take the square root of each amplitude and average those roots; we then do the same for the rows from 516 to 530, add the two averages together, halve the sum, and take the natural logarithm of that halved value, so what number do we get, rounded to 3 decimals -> 0.519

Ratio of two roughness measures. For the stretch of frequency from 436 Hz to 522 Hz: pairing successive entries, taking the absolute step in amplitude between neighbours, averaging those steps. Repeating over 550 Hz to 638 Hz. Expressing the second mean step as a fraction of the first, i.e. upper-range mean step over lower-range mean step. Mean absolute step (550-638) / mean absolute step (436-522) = 1.06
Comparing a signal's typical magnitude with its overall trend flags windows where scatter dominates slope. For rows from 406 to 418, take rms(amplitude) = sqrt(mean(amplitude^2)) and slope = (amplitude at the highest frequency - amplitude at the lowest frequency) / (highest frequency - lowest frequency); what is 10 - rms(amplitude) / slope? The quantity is -732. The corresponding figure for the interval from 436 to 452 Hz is 428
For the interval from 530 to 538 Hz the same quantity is -926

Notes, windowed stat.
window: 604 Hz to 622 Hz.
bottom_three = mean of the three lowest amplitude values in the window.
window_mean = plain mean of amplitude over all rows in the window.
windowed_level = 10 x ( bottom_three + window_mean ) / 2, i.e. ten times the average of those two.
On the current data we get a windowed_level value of 28.0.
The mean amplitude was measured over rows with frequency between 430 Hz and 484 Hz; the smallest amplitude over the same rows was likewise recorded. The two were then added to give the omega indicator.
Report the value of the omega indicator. 5.44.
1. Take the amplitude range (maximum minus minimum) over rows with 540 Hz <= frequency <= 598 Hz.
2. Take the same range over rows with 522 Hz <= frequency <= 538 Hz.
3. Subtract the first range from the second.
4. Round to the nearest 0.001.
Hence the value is -0.121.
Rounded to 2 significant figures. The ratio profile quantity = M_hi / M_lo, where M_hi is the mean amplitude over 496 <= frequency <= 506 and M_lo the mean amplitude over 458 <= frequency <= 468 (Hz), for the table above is 0.97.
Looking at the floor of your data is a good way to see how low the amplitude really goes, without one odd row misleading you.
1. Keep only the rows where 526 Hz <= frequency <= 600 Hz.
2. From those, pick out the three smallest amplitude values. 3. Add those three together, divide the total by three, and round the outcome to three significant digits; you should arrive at 2.75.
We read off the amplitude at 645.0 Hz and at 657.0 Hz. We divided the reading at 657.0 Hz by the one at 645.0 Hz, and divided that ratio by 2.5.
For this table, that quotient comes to 0.396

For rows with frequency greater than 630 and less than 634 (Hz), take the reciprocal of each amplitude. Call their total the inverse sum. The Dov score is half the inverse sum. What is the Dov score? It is 0.347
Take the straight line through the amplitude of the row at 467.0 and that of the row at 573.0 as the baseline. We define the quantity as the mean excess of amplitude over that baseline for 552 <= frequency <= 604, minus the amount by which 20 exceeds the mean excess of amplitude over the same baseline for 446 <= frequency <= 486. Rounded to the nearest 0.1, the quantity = -20.1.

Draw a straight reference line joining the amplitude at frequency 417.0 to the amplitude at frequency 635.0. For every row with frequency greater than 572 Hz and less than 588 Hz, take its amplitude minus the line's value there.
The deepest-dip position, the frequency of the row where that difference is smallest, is 583.0 Hz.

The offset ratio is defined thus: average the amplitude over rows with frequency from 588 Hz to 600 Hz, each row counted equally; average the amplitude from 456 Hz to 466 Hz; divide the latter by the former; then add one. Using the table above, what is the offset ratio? 1.995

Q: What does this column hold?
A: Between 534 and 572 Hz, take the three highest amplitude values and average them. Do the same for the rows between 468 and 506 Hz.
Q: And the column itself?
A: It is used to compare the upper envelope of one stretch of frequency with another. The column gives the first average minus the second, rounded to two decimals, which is 0.06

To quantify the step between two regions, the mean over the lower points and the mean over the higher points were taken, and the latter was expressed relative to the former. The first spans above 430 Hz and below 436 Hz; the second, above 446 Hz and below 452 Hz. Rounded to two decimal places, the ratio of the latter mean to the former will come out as 0.97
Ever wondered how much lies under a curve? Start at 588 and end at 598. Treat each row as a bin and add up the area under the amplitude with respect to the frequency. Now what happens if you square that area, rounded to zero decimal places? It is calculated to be 806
